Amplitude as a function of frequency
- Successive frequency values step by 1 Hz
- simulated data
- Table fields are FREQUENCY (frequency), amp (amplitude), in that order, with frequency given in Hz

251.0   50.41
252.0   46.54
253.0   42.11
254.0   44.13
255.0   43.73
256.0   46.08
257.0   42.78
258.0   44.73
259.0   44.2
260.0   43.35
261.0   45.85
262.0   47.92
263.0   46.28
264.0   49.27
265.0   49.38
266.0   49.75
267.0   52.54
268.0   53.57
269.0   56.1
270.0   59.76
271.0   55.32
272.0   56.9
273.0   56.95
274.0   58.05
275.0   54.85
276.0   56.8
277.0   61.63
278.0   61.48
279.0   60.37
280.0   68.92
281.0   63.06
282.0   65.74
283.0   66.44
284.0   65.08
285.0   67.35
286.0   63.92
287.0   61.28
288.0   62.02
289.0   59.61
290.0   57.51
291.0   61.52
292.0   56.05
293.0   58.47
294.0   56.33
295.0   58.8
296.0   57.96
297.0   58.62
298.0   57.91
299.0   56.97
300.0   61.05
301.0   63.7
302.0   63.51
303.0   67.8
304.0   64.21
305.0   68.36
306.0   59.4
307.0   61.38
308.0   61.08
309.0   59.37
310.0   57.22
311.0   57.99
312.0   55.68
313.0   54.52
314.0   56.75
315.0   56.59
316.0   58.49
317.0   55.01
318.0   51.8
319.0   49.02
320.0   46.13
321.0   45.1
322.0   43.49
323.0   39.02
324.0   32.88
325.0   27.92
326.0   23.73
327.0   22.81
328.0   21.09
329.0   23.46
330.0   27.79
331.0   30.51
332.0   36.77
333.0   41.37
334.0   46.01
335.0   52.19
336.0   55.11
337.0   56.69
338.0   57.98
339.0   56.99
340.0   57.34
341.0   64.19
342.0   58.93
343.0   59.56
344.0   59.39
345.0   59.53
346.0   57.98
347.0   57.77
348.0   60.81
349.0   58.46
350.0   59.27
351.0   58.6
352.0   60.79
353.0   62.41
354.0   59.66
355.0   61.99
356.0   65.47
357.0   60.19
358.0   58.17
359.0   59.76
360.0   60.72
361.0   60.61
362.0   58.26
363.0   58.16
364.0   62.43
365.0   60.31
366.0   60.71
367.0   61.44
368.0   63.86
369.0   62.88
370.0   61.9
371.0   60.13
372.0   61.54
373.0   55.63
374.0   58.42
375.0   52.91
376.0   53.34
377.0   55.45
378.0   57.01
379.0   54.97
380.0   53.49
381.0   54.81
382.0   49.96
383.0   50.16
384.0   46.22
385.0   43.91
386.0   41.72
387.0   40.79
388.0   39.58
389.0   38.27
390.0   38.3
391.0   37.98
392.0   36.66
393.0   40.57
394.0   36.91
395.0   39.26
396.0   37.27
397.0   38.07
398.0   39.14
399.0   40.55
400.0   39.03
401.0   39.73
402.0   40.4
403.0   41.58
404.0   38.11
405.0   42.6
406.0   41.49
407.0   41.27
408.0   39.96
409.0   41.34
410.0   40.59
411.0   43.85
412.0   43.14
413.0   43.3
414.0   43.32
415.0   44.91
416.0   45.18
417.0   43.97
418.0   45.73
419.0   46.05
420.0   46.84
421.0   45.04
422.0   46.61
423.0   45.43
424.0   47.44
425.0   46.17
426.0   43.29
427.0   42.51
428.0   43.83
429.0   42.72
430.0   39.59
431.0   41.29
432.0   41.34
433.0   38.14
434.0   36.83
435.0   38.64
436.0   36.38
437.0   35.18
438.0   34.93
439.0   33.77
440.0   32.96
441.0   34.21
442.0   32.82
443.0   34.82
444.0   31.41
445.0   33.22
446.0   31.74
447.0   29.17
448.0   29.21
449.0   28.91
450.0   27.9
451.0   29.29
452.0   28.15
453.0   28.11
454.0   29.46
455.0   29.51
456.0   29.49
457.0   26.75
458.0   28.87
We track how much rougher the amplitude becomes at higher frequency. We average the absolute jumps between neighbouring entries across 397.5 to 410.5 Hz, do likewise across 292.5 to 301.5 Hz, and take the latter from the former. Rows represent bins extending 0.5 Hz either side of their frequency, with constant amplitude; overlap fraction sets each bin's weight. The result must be -0.3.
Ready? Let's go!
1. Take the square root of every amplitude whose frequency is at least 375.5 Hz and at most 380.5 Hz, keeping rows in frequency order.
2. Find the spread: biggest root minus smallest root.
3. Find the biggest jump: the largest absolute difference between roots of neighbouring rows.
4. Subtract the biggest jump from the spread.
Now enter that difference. 0.10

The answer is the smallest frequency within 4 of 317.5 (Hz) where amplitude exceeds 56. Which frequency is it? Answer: 314.0 Hz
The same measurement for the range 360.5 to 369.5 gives 361.0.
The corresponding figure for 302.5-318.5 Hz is 303.0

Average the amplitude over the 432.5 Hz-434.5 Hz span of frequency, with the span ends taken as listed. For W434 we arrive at 37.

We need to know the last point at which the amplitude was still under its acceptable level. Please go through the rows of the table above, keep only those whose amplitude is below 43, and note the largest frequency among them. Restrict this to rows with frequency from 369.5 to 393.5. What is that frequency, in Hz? 393.0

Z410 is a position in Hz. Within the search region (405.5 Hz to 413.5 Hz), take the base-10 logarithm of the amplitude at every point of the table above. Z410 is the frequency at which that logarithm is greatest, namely 411.0 Hz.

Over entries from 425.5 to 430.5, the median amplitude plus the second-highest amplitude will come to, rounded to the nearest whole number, 86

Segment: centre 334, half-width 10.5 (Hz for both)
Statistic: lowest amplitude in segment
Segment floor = 21.09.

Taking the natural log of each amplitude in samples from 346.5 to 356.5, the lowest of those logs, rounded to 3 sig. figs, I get 4.06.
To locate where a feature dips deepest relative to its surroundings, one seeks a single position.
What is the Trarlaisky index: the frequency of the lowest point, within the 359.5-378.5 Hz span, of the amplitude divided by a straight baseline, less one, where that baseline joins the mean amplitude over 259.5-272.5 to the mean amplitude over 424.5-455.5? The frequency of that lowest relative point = 375.0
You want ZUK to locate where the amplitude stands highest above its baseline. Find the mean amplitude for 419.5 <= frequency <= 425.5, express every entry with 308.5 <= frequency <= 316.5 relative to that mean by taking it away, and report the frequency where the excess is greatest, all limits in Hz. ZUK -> 309.0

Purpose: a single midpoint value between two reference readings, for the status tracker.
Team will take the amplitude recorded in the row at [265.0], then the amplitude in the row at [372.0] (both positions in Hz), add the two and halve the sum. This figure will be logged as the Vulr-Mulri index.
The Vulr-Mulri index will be 55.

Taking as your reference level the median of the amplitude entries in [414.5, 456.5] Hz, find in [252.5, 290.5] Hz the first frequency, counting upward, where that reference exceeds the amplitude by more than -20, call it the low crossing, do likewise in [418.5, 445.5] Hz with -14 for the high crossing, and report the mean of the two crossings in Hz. 336.0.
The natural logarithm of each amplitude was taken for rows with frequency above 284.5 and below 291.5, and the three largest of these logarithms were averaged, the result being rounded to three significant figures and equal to 4.16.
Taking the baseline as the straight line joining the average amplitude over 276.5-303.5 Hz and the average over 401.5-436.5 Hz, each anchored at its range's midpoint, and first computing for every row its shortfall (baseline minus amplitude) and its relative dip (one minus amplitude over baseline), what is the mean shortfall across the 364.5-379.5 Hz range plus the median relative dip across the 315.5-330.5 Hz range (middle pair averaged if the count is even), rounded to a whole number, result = -9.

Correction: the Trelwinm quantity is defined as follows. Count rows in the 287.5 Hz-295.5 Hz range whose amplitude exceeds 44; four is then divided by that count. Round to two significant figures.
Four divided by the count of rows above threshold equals 0.50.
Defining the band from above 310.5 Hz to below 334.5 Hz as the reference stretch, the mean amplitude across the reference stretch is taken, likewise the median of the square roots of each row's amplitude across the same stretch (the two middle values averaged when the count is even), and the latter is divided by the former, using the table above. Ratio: 0.159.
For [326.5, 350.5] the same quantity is 0.154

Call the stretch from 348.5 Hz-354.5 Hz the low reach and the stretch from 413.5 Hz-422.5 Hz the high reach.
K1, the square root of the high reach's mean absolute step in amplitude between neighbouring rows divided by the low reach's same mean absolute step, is 0.85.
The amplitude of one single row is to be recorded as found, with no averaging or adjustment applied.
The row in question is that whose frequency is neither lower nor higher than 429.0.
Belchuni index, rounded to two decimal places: 42.72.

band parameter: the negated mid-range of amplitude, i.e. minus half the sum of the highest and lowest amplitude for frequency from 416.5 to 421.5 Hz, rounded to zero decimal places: -45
